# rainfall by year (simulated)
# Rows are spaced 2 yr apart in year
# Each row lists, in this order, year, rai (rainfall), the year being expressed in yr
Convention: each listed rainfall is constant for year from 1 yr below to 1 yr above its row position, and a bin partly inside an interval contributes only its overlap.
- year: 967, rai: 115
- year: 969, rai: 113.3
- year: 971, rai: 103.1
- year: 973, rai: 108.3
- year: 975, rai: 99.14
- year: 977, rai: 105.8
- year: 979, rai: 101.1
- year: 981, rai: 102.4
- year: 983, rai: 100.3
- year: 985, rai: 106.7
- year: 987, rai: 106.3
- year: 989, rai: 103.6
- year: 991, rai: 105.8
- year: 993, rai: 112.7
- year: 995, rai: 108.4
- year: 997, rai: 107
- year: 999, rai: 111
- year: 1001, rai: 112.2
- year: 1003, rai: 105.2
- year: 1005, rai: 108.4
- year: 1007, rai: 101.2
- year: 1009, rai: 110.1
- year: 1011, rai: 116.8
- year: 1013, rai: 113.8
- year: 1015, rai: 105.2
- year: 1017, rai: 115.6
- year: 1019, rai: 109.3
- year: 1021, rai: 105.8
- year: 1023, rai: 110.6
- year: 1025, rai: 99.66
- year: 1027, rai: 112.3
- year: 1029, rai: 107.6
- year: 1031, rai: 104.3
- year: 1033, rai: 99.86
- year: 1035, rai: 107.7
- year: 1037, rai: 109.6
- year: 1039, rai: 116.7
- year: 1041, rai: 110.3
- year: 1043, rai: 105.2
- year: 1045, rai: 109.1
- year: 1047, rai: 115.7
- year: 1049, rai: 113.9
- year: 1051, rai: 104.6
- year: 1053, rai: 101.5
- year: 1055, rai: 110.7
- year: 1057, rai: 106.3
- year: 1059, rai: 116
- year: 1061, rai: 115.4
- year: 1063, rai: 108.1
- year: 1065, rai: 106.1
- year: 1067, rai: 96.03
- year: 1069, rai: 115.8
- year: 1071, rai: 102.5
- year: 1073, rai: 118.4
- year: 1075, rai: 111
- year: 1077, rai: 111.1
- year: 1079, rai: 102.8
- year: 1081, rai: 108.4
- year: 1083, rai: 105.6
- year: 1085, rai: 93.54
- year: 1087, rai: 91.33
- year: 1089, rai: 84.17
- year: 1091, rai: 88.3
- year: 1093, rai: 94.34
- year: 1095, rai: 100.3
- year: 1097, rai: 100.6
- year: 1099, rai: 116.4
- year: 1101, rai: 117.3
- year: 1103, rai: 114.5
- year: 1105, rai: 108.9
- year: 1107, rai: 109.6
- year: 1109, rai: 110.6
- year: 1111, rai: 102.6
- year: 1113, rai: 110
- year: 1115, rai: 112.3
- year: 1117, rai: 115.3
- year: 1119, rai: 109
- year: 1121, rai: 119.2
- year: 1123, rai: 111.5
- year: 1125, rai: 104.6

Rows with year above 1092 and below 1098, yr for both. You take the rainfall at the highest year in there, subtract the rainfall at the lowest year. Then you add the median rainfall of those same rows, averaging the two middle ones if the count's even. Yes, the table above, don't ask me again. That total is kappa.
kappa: 107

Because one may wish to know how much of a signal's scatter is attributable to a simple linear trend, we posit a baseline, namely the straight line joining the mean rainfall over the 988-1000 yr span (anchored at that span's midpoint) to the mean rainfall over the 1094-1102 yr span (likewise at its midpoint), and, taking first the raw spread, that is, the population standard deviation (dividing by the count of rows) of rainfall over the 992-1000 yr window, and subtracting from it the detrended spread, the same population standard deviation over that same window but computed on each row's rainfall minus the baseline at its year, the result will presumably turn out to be -0.0040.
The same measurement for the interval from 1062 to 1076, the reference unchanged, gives 0.0087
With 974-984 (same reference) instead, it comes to -0.0011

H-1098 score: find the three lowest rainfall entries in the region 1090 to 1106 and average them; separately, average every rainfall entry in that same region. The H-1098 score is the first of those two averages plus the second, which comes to 199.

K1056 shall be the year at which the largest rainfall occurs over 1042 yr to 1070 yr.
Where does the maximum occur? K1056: 1059 yr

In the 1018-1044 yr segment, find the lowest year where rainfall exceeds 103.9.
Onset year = 1019 yr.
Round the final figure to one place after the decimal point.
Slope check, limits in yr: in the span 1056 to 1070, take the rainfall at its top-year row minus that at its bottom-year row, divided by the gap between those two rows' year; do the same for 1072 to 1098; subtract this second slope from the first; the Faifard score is 1.5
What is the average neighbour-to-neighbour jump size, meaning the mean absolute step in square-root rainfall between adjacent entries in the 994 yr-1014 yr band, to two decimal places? 0.23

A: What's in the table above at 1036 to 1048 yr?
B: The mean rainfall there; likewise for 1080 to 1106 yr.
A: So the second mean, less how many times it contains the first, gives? 101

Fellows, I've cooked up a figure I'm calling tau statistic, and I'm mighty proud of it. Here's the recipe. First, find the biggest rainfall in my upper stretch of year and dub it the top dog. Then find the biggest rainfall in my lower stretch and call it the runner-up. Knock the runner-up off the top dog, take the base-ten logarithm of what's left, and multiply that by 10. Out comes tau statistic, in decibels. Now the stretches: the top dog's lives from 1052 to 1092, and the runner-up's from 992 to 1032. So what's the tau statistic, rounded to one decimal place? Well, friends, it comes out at 2.0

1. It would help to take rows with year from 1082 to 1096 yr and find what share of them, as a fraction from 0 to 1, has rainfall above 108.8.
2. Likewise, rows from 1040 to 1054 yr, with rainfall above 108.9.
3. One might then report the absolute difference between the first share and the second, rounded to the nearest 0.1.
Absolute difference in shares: 0.6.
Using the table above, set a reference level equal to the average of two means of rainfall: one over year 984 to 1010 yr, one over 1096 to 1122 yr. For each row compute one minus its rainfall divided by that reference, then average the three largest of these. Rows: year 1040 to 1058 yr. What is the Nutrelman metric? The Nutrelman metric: 0.052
